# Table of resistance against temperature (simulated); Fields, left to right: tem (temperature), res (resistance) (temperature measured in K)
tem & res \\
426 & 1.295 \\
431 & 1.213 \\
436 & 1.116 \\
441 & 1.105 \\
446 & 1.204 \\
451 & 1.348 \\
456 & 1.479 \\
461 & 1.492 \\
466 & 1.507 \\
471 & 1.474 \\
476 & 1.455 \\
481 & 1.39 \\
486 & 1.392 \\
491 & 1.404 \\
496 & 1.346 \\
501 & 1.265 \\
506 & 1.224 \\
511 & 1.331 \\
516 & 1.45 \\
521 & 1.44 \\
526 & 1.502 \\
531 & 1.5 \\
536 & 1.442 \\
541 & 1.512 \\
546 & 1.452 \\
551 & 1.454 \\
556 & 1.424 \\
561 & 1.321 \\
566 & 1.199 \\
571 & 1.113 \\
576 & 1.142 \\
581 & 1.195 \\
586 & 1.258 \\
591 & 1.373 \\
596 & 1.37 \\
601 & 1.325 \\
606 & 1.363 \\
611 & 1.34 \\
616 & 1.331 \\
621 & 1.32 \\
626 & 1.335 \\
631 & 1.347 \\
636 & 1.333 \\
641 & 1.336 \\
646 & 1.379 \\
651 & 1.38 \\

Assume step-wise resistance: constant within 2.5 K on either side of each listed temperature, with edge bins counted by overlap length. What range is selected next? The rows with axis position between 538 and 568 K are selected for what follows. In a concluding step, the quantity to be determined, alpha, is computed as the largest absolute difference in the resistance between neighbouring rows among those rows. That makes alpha 0.12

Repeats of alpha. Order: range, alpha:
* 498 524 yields 0.12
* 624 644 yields 0.01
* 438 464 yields 0.14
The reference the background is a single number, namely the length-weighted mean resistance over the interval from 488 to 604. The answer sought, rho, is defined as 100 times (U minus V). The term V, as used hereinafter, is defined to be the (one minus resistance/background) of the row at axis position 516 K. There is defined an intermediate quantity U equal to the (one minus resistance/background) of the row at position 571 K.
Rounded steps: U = 0.18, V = -0.07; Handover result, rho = 25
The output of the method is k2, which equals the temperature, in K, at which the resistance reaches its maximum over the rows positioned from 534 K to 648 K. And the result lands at 541 K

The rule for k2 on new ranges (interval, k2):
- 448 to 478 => 466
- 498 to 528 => 526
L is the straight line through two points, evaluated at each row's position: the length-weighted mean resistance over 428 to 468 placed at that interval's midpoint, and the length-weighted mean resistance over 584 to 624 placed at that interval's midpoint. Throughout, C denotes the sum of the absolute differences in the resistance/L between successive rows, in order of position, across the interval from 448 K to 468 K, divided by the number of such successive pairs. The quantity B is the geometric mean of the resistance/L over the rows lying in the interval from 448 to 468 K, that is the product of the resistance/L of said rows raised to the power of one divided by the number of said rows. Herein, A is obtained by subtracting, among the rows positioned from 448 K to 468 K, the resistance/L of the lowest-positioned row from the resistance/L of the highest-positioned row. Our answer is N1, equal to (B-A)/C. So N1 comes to 25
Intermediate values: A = 0.12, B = 1.11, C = 0.040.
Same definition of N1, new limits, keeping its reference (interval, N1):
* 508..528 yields 20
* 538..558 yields 50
